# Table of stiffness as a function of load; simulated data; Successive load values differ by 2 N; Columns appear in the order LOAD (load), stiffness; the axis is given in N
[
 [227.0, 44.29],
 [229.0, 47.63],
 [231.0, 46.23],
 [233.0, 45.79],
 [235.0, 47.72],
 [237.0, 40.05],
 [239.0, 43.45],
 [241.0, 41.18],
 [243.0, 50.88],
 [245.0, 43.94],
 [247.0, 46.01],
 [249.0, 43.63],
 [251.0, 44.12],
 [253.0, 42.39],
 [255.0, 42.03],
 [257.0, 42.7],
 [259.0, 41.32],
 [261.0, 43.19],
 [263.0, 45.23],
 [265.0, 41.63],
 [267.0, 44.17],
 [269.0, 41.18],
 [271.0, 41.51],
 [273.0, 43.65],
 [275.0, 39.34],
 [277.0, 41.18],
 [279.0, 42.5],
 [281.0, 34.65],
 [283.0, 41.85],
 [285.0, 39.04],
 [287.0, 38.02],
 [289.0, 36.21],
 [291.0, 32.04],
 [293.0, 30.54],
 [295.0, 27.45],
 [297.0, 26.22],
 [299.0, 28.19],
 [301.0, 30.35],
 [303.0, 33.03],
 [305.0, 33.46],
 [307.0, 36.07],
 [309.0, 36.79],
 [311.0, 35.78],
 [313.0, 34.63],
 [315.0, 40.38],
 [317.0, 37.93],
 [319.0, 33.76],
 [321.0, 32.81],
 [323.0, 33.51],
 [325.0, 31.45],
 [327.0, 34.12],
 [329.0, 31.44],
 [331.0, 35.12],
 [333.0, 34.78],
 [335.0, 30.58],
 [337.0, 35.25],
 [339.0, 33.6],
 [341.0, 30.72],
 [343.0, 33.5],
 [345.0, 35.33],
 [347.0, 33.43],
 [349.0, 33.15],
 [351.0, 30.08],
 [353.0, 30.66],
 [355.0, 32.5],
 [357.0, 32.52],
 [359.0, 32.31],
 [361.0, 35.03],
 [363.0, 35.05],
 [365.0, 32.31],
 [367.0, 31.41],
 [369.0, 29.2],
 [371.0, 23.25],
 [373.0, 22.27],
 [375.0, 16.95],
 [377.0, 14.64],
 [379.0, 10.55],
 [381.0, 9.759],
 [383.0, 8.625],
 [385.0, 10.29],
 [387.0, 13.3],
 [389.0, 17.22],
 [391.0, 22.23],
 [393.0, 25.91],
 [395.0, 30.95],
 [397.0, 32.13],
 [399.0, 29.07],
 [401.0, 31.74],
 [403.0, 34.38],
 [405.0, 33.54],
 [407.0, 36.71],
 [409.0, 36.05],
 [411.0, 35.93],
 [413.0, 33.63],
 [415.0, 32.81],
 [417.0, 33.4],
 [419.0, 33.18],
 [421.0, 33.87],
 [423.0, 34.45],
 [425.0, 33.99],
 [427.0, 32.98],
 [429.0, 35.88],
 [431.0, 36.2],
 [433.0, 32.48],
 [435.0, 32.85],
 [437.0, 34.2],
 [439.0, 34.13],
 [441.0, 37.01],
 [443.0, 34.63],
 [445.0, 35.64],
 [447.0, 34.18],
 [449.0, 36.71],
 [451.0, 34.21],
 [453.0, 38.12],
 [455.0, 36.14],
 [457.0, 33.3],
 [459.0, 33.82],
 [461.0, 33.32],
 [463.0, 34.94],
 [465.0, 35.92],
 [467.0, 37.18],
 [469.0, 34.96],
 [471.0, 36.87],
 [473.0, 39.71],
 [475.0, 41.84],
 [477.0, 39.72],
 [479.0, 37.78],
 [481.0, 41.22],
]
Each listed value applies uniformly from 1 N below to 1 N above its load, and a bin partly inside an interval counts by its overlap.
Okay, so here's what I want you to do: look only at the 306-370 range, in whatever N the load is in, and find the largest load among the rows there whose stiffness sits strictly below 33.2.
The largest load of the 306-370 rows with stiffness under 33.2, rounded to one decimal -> 369.0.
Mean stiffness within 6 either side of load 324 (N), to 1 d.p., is 32.8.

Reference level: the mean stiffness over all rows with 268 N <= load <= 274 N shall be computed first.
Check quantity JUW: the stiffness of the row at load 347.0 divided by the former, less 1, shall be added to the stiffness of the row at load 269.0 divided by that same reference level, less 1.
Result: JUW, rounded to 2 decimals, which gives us -0.23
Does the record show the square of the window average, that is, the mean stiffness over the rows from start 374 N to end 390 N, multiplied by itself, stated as 160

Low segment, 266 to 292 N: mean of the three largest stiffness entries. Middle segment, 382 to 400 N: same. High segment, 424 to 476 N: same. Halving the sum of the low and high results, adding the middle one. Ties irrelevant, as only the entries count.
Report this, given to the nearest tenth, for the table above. 72.4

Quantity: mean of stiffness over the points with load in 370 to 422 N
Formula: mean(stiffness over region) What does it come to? 25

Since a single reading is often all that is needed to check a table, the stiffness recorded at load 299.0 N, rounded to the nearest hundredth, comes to 28.19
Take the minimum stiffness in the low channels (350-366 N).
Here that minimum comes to 30.08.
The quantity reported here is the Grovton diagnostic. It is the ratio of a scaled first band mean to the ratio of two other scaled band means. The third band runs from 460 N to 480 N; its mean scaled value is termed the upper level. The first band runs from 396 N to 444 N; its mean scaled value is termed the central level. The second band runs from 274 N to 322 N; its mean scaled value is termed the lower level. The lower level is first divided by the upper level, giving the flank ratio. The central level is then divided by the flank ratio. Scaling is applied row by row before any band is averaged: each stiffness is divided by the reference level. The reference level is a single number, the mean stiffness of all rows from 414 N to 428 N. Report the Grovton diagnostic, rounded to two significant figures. 1.1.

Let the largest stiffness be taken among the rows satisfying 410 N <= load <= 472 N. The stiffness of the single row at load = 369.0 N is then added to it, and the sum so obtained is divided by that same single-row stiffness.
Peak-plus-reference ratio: 2.3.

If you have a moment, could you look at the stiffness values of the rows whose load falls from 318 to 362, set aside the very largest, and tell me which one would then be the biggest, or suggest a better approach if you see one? 35.25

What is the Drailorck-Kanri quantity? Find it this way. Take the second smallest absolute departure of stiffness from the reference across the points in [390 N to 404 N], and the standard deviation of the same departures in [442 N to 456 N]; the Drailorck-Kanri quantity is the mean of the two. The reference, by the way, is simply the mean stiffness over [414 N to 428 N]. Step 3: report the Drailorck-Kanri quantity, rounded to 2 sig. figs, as 1.4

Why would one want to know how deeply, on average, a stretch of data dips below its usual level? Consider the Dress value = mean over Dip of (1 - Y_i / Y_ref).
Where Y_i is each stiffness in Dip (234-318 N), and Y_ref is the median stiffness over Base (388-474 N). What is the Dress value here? -0.146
